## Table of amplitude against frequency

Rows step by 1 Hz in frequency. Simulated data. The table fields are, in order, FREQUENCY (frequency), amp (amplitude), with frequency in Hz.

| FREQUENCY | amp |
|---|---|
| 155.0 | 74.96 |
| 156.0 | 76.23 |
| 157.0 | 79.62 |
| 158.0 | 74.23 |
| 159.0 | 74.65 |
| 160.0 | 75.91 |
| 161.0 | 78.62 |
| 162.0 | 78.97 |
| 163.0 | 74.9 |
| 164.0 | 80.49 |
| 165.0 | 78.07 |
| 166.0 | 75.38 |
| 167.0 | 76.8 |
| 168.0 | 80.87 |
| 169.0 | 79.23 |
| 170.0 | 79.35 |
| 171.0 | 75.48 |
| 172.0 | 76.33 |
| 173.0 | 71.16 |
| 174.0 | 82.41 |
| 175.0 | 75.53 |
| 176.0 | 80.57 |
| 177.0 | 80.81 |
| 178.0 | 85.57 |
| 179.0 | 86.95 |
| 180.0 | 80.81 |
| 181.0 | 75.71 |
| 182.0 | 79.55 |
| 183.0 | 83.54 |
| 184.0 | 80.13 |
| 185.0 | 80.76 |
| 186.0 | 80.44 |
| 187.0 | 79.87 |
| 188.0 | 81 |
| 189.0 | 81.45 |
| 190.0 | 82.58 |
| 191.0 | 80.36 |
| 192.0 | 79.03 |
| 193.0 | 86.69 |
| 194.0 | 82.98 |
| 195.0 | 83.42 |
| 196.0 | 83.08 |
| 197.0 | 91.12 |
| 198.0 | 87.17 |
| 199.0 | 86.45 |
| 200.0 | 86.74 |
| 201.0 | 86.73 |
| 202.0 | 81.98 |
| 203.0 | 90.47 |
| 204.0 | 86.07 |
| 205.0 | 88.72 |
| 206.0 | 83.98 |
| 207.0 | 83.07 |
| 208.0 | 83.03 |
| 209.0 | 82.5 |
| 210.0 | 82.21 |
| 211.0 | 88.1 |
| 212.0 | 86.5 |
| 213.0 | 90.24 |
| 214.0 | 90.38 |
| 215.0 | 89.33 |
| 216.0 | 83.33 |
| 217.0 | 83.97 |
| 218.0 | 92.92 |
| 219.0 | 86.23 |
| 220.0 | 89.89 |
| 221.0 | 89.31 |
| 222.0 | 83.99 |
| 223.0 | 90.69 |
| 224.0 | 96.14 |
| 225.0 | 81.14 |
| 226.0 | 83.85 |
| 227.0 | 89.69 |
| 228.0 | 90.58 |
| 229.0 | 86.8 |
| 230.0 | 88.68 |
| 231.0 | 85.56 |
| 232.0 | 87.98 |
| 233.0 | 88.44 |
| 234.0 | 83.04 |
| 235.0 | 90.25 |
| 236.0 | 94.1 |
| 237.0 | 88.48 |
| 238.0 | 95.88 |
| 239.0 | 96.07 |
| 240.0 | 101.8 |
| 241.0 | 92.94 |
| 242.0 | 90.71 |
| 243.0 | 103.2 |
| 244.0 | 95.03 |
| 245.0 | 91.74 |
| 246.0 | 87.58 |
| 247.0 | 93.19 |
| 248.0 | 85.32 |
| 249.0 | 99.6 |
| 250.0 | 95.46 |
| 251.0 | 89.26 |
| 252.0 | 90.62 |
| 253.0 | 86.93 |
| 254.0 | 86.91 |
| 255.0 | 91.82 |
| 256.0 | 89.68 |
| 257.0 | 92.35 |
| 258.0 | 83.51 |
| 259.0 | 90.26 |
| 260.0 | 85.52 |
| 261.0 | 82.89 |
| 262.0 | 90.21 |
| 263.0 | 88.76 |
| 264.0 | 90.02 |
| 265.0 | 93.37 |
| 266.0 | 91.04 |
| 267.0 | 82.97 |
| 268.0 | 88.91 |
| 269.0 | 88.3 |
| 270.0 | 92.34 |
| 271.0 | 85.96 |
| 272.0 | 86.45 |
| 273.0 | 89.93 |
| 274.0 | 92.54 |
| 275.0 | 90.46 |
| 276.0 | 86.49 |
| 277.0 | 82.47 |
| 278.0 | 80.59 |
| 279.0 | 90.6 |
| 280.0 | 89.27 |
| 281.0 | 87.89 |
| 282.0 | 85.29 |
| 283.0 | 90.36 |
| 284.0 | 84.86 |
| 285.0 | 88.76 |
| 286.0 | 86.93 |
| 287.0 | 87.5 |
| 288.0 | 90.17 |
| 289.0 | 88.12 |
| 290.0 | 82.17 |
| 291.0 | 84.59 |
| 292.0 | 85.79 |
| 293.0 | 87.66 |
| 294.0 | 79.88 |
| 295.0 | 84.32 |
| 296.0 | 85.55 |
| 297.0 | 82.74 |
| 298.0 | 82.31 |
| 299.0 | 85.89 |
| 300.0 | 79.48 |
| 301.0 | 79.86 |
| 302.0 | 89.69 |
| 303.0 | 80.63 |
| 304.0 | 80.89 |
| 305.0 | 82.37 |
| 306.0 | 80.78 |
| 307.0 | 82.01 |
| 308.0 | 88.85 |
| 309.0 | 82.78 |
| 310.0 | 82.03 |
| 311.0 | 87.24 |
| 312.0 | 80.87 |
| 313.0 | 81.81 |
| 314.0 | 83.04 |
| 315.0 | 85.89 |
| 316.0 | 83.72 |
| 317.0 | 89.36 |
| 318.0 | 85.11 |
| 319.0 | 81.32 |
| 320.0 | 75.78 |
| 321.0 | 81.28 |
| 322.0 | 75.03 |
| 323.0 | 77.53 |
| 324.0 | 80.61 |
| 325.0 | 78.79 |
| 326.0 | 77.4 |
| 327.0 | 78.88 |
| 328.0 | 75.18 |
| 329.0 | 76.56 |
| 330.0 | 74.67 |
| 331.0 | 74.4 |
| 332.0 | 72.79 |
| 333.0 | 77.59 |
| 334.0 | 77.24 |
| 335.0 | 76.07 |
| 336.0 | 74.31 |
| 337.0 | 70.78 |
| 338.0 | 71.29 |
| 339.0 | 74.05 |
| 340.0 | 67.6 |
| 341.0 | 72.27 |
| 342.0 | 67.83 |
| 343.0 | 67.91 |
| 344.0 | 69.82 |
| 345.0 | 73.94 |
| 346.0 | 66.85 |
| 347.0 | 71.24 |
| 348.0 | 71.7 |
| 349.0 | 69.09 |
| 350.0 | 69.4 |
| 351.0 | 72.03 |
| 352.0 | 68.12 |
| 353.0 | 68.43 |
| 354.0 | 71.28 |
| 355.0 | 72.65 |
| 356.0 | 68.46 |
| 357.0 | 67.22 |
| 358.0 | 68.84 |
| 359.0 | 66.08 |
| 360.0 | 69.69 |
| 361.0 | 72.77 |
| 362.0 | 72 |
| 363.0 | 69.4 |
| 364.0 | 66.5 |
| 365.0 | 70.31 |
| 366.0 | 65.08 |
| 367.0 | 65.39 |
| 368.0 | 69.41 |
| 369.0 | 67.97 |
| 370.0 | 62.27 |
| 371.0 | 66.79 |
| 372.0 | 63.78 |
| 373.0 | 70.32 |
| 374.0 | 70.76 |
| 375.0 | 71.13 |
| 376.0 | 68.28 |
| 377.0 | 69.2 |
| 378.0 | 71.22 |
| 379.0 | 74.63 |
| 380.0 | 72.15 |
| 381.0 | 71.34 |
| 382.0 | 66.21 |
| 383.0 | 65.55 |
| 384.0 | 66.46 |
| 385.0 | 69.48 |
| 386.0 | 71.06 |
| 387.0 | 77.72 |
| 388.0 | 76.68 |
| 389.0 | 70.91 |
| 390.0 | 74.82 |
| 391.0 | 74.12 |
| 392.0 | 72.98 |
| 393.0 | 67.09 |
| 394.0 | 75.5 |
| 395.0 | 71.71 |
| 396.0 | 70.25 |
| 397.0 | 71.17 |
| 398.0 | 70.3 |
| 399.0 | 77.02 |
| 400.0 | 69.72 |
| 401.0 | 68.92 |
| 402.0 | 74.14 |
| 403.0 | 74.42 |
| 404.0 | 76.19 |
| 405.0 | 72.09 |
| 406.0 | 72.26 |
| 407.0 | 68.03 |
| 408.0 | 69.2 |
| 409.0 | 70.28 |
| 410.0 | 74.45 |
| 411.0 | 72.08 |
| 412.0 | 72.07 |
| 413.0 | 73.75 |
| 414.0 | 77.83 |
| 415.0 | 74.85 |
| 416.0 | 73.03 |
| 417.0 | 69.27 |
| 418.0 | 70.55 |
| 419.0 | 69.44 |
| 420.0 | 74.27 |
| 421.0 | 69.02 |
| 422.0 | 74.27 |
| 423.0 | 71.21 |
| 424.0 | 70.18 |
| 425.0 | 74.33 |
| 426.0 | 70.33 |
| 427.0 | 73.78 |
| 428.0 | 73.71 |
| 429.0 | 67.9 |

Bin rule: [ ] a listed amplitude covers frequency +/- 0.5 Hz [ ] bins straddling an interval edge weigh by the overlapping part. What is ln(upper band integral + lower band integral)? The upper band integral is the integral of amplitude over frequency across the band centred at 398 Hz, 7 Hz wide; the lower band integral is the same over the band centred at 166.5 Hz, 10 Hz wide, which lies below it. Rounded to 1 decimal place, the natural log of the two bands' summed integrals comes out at 7.2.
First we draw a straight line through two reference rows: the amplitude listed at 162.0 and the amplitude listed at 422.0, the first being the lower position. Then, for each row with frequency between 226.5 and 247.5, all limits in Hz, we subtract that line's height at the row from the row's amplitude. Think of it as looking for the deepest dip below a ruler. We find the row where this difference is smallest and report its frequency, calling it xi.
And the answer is 234.0 Hz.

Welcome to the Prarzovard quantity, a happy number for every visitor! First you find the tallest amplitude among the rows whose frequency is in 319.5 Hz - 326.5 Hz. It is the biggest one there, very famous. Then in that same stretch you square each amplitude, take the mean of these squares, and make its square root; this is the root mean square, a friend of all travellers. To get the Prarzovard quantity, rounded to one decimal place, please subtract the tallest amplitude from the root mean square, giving -3.2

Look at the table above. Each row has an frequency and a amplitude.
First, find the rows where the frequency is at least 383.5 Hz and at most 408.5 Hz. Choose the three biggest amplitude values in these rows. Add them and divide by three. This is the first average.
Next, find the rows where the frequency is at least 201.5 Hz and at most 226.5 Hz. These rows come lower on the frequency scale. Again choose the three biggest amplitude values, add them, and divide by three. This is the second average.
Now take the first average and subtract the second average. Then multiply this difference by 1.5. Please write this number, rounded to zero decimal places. -24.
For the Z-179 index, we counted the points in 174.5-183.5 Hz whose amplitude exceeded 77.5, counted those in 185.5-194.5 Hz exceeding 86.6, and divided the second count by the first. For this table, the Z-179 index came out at 0.14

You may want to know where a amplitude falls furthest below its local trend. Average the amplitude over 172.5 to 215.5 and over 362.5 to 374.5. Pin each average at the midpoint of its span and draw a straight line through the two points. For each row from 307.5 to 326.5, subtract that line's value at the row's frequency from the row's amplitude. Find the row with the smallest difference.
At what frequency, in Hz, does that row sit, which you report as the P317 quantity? 322.0 Hz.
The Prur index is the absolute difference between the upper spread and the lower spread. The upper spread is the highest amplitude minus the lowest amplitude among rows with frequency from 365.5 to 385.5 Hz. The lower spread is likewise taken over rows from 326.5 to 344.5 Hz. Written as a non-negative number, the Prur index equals 1.1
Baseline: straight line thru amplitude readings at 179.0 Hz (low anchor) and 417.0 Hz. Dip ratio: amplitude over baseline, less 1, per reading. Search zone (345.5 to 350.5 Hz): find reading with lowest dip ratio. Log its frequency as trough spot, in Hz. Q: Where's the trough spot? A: 346.0 Hz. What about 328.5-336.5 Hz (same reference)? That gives 332.0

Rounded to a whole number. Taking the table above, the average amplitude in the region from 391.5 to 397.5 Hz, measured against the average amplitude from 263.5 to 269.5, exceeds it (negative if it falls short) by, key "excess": -18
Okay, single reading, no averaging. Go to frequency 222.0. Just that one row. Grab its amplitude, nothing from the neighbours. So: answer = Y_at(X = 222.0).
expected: 83.99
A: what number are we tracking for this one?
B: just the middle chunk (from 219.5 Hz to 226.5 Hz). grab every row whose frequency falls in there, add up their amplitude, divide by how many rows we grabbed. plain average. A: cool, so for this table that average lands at 87.9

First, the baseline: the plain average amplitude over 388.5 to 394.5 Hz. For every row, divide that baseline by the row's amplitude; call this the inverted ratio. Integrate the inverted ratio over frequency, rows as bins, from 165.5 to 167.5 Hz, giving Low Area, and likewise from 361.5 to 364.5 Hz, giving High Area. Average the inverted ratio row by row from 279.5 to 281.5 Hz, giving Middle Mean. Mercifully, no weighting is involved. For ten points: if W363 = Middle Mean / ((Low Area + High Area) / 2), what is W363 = 0.32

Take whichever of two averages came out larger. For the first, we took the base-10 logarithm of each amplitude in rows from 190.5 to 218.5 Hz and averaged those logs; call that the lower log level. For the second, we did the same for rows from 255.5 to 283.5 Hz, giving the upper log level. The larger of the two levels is 1.94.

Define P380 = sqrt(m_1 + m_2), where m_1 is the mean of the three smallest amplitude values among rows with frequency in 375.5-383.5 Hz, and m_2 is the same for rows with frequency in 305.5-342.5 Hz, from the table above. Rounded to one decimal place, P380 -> 11.6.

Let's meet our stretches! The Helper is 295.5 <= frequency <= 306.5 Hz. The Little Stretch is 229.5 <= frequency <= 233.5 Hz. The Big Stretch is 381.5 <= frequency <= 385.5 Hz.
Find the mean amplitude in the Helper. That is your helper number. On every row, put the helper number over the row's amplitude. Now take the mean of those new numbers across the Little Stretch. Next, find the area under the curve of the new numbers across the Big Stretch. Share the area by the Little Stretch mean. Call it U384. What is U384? 5.2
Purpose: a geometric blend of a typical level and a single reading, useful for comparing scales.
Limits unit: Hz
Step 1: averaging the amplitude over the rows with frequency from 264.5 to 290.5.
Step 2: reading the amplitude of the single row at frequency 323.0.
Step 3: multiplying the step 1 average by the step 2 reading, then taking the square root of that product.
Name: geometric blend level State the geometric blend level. 83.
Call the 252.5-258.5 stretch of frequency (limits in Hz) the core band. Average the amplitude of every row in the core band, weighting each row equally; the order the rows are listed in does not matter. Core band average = 89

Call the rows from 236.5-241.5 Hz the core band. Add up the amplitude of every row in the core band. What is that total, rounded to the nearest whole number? 475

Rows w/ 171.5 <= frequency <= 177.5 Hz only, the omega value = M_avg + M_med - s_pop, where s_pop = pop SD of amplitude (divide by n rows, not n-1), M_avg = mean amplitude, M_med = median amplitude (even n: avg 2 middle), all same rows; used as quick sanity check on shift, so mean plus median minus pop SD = 152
